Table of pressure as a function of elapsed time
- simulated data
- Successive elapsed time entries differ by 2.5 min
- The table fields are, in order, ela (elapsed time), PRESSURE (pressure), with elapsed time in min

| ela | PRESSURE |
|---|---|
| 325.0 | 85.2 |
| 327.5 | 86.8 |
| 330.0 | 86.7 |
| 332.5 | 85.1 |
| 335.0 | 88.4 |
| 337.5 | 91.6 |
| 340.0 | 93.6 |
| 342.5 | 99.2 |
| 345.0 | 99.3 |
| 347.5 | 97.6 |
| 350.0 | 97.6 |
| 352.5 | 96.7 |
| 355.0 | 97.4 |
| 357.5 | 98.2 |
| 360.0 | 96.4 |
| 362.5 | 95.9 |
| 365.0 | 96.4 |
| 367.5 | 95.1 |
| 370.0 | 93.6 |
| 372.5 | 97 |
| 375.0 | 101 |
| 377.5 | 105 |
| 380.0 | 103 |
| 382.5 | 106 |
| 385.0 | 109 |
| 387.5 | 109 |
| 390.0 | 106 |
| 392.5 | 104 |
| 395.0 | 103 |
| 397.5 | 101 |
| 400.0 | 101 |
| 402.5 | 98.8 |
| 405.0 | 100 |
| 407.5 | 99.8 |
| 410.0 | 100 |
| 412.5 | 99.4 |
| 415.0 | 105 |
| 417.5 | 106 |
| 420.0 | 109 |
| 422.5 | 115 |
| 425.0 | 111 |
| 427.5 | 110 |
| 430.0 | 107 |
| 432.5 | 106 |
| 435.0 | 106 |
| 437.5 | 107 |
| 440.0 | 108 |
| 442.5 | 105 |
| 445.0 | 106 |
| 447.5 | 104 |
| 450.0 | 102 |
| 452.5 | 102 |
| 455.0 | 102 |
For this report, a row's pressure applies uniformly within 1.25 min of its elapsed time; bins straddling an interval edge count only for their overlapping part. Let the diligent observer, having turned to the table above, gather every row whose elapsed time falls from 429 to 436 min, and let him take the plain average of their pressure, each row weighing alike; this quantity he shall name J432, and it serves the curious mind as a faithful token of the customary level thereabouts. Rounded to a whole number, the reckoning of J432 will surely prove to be 106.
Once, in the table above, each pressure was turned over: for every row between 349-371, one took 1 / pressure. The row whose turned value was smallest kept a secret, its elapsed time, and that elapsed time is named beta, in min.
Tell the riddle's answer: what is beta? 357.5 min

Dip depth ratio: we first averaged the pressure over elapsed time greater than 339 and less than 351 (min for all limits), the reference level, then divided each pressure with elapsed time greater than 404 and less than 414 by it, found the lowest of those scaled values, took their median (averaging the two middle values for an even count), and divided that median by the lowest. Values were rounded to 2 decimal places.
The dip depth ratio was 1.01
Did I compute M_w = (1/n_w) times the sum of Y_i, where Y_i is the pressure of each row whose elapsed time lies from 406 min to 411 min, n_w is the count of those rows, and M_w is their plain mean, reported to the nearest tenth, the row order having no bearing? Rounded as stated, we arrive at 99.9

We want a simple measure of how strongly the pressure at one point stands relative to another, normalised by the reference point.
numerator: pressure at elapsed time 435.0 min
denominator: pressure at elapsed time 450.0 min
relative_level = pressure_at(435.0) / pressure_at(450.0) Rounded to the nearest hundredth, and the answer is 1.04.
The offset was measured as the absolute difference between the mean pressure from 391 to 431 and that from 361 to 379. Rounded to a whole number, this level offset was 7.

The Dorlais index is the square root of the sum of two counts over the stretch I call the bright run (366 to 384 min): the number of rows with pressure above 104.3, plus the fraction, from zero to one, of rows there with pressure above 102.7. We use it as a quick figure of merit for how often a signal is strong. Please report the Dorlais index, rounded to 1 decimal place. 1.6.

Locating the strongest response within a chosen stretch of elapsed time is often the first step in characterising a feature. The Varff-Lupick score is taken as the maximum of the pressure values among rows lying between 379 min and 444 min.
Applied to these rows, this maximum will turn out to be 115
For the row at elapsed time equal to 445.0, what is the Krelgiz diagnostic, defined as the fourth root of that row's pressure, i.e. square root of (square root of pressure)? 3.21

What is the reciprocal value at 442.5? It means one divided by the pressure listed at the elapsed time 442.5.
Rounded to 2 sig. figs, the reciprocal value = 0.0095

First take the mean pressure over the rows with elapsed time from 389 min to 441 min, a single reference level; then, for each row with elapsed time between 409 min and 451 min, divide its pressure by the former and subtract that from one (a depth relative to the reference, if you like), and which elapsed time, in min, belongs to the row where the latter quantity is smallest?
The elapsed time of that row 422.5 min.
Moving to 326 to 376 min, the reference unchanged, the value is 375.0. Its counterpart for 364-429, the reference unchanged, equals 422.5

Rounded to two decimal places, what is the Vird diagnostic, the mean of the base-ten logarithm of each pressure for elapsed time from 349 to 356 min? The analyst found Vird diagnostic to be 1.99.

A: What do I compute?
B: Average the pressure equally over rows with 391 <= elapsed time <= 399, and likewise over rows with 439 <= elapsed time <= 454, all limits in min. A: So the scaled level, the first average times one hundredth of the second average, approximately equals 107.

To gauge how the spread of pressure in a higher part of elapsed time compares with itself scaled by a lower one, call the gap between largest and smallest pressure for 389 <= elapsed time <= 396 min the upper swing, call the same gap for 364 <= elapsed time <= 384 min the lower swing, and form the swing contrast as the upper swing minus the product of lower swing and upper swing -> -34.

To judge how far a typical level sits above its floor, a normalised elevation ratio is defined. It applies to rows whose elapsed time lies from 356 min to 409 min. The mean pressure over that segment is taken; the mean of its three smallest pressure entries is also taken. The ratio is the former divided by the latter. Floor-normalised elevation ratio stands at 1.06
